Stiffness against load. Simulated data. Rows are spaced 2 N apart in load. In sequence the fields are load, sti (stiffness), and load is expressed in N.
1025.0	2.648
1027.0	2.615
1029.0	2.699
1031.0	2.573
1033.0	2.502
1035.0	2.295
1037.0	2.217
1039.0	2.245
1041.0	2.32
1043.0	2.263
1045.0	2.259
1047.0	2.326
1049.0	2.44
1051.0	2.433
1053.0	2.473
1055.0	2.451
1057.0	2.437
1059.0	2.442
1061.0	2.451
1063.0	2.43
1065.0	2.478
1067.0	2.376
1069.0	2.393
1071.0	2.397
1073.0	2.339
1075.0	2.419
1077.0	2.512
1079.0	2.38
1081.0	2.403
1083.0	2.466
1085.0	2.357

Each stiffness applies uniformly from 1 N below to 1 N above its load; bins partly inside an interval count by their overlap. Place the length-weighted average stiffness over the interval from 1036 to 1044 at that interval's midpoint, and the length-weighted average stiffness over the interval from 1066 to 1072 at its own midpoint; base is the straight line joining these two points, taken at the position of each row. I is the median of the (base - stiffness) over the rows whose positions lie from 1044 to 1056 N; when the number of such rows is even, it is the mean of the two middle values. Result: -0.12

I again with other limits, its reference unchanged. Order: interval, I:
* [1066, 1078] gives 0.00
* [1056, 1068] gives -0.10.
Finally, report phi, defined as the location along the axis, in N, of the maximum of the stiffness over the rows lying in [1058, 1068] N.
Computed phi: 1065.0 N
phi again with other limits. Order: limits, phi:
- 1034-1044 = 1041.0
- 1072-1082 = 1077.0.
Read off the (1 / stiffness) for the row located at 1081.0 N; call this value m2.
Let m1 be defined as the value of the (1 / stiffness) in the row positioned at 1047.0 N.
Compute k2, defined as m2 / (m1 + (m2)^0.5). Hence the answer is 0.387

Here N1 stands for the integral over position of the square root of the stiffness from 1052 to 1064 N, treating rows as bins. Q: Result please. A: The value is 18.8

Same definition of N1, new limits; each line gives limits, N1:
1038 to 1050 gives 18.2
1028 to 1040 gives 18.7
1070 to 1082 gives 18.6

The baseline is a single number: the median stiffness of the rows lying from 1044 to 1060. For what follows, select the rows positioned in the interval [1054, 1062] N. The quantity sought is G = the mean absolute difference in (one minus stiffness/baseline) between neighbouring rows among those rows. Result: 0.004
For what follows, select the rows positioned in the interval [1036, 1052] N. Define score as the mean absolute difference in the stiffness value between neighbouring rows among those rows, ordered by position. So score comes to 0.050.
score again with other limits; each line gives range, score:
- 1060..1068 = 0.057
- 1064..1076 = 0.052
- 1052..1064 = 0.014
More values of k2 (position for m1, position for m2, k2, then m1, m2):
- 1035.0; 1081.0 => 0.385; 0.436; 0.416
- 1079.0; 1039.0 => 0.410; 0.420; 0.445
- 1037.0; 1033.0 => 0.369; 0.451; 0.400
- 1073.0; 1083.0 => 0.381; 0.428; 0.406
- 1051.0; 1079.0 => 0.397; 0.411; 0.420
